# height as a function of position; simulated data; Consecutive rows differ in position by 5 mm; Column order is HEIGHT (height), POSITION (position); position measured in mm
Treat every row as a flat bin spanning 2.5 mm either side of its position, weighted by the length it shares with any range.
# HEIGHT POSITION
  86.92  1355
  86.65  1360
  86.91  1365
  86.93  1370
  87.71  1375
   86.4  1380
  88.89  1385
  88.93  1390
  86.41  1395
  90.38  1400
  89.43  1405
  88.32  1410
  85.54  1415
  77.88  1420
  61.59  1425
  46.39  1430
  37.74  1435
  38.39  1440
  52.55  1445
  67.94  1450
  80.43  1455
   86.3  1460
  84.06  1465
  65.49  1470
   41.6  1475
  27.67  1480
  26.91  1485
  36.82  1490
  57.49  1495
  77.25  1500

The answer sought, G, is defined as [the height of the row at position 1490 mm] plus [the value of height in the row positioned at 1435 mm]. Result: 75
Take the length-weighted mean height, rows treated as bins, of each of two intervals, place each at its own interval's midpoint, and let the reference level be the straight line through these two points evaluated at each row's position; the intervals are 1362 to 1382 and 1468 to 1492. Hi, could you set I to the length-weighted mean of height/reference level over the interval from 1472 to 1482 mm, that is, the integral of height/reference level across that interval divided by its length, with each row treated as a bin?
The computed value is 0.9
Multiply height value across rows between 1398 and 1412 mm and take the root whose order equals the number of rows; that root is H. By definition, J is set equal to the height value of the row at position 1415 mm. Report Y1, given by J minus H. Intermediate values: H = 89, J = 85.54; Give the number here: -4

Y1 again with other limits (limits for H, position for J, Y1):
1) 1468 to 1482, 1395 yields 44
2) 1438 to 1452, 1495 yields 6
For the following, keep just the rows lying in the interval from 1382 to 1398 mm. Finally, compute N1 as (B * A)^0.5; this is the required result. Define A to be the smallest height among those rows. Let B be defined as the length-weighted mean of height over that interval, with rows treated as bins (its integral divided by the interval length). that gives 87.2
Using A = 86.41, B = 88.1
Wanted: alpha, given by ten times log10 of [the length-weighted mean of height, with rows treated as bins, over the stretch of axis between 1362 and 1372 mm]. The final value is 19.4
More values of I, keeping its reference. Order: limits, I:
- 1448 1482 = 1.4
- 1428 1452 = 0.9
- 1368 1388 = 1.0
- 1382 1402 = 1.1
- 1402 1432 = 1.1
